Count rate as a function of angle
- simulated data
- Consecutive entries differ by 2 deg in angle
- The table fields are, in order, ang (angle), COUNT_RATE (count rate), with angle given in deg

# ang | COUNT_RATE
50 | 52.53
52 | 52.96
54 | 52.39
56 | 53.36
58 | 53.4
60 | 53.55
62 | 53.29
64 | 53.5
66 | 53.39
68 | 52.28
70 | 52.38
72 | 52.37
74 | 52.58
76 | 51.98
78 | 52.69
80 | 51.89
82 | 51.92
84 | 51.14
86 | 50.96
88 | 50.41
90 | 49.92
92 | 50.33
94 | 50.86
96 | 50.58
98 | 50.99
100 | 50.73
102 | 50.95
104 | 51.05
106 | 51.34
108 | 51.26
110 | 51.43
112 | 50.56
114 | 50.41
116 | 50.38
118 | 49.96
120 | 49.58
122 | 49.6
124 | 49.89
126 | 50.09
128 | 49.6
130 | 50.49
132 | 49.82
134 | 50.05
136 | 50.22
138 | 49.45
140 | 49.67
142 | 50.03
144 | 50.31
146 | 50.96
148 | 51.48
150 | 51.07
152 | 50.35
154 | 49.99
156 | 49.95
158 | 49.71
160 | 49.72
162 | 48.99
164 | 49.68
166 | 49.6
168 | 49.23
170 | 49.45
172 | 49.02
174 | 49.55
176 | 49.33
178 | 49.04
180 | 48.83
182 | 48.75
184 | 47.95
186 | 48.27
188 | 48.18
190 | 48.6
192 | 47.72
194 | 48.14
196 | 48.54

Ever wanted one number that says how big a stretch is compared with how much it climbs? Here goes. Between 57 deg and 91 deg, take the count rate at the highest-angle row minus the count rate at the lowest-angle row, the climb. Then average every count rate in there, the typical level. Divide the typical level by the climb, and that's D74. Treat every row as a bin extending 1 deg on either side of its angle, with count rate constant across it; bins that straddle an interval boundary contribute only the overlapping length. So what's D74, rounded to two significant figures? -15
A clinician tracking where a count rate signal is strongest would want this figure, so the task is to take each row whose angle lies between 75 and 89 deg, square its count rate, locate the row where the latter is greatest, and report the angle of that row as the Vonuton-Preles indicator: 78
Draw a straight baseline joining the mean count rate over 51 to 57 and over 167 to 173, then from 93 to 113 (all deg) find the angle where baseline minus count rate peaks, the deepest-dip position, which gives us 96 deg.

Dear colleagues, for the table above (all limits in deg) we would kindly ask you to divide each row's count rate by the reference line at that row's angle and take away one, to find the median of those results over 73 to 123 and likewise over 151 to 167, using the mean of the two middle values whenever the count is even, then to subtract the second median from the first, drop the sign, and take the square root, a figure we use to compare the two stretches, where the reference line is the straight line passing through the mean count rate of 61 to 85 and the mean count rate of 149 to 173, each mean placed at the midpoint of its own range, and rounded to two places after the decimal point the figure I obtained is 0.12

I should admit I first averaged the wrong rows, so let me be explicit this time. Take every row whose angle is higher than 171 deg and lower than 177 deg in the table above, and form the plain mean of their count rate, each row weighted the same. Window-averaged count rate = 49.3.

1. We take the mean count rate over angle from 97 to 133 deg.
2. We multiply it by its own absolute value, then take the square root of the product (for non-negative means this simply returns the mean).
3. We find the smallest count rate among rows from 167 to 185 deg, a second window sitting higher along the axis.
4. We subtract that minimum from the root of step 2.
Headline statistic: 2.5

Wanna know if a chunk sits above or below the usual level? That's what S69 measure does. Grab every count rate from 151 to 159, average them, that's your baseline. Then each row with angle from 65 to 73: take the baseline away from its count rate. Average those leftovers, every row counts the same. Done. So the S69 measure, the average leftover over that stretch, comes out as 2.6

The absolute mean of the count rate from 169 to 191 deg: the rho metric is 48.8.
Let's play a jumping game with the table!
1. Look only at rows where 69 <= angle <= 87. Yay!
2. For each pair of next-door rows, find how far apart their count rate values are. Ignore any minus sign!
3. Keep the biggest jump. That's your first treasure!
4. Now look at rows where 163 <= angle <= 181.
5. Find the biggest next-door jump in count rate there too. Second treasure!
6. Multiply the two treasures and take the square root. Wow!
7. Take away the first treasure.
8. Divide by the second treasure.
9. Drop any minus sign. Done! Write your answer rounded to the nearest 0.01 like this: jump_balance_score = 0.28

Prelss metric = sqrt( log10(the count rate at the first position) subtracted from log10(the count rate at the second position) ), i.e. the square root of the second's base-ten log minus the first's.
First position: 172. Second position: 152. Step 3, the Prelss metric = 0.11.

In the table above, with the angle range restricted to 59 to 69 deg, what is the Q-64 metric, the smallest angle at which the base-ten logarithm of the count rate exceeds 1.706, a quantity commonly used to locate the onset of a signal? 60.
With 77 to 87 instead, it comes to 78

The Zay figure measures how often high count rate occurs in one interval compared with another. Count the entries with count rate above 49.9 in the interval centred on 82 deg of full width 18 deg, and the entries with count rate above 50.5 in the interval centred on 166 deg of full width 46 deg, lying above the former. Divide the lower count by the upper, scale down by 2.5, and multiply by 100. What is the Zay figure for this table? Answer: 120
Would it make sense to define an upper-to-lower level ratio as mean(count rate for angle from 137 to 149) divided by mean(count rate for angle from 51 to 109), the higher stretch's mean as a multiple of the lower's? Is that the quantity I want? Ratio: 0.970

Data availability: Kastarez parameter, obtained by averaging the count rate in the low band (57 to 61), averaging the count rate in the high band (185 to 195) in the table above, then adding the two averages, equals 102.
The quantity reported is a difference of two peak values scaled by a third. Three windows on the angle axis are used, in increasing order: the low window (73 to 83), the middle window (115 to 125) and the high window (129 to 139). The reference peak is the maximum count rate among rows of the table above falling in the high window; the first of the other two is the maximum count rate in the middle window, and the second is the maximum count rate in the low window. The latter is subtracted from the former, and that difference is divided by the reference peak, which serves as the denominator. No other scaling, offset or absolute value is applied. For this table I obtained -0.046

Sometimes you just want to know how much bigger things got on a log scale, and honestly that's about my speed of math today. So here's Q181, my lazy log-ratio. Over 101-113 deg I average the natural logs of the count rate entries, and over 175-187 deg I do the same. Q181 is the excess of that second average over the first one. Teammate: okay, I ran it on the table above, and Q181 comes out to -0.048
